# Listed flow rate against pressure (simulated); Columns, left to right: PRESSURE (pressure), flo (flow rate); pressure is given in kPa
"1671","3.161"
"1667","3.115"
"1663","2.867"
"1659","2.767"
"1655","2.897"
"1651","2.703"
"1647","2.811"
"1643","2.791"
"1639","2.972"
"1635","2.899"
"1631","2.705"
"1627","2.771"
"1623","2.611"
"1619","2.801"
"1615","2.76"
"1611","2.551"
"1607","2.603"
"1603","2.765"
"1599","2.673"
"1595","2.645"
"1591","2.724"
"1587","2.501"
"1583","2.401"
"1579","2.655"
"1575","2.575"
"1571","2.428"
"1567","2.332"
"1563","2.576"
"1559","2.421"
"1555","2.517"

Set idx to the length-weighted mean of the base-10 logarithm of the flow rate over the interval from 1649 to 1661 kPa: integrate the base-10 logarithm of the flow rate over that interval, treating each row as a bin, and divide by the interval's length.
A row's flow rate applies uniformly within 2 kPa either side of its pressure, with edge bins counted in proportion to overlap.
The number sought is 0.445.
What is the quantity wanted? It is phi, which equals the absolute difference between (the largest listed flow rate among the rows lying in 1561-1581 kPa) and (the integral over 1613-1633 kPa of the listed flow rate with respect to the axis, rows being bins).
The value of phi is 51.9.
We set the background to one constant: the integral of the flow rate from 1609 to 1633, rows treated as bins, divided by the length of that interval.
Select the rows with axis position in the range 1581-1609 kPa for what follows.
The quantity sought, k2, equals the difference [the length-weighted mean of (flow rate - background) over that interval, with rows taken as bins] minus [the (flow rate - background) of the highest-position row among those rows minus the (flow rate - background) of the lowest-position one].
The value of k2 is -0.29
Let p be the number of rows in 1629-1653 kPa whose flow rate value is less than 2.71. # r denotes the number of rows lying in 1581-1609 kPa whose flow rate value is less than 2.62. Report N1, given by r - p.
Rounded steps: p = 2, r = 3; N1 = 1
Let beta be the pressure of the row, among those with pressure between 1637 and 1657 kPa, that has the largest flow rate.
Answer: 1639 kPa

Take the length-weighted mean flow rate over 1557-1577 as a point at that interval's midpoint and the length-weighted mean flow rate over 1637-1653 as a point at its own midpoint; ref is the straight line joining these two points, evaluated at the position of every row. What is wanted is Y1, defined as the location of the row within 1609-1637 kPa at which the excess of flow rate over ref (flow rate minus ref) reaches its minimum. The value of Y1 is 1611 kPa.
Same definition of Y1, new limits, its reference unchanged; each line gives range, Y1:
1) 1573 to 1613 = 1583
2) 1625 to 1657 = 1651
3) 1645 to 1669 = 1651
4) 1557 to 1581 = 1567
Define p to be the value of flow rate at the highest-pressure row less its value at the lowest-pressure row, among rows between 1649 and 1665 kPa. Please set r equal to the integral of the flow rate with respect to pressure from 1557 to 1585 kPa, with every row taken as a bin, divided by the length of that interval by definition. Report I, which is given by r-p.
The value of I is 2.32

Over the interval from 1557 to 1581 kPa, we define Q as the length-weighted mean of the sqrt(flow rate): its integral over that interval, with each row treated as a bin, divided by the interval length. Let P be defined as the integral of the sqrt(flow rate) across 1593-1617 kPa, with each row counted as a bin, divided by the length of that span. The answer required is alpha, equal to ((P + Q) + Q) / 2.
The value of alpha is 2.40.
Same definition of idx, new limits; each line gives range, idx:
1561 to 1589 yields 0.397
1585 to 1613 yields 0.421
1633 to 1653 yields 0.452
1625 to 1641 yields 0.453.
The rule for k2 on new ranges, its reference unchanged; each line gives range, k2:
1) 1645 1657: 0.02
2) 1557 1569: -0.17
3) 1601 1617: -0.03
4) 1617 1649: 0.09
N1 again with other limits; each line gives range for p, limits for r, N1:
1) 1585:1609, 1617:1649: -3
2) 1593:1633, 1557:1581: -1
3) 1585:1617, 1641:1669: -5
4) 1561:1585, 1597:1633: -3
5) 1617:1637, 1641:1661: -2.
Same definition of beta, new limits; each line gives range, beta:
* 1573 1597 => 1591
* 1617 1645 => 1639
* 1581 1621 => 1619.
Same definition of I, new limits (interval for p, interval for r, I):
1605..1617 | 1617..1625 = 2.55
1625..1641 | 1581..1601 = 2.39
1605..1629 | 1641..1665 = 2.64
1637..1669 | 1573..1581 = 2.47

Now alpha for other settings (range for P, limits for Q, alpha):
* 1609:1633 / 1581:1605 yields 2.44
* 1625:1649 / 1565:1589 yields 2.42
